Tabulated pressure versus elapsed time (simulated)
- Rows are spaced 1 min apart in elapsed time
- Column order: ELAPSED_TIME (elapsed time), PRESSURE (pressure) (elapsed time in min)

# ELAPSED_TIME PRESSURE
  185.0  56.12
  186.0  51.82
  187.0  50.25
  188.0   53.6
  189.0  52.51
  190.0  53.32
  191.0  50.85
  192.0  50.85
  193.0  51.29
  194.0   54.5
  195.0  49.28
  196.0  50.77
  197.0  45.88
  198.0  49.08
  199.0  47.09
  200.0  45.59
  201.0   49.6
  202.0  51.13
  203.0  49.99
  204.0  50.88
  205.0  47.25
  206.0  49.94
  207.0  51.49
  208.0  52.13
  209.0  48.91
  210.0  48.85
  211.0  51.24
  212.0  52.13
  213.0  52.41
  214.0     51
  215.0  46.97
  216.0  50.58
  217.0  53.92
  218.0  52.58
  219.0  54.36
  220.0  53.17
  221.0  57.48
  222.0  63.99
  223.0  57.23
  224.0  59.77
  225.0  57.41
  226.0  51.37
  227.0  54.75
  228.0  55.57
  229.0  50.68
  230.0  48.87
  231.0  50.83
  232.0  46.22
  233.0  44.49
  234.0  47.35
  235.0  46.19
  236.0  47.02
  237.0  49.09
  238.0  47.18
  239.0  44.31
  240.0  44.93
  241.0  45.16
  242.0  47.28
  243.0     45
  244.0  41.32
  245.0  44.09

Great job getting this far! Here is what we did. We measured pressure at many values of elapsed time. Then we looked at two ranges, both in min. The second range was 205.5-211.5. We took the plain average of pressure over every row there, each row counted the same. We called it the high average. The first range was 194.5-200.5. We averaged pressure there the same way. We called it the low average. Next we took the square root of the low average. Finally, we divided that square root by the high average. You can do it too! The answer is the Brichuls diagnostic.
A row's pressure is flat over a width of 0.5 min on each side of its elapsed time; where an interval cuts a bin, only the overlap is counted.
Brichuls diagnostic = 0.137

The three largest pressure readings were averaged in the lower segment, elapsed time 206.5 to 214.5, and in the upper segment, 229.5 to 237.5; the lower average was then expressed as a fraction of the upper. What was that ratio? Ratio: 1.05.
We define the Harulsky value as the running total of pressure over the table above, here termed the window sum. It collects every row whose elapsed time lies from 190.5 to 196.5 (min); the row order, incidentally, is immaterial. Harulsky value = 308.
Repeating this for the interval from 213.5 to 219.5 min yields 309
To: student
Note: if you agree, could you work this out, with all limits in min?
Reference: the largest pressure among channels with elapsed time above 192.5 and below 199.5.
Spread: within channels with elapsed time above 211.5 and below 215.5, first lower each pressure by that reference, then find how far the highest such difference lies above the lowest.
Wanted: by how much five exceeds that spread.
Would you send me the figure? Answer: 0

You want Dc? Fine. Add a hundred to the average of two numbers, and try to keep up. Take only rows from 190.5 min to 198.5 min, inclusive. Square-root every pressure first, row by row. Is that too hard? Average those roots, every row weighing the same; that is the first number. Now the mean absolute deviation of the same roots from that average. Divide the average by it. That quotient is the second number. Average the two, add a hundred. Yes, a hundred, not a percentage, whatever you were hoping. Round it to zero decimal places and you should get 133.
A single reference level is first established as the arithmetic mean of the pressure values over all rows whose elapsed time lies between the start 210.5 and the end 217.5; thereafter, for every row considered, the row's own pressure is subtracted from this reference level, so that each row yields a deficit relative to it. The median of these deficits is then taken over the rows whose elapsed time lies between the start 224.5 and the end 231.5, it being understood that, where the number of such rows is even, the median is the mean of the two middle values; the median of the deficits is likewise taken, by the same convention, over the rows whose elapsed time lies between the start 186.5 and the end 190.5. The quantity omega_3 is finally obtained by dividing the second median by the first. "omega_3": 9.1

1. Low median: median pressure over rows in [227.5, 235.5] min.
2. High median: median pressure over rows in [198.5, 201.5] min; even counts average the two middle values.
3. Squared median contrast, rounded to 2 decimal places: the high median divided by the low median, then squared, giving 0.96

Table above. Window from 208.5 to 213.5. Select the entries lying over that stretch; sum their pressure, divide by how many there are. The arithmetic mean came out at 51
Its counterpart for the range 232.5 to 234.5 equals 46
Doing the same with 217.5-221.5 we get 54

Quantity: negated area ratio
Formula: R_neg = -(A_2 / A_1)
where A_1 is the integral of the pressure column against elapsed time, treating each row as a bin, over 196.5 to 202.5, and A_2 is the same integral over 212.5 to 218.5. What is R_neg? -1.07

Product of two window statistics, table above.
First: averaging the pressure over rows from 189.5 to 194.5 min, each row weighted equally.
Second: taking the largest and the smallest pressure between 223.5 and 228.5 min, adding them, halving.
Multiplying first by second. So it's 2899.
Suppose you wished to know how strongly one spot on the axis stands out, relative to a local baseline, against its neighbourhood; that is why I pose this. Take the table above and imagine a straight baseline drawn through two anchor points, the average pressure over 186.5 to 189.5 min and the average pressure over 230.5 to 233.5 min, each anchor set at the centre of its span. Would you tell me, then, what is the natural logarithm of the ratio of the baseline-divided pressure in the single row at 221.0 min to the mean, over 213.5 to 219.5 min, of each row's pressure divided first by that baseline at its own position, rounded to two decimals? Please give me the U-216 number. 0.12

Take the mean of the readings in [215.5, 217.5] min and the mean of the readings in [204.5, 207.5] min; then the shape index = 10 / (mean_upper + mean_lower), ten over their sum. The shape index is 0.098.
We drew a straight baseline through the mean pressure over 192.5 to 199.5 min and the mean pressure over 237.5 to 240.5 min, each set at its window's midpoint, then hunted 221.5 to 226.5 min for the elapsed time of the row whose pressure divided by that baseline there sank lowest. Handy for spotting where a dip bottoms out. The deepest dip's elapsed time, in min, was 226.0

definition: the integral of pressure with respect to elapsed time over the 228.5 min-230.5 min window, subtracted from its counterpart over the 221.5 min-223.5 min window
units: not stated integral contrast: 22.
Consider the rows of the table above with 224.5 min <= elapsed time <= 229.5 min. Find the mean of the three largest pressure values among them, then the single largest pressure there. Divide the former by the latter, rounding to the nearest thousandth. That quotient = 0.974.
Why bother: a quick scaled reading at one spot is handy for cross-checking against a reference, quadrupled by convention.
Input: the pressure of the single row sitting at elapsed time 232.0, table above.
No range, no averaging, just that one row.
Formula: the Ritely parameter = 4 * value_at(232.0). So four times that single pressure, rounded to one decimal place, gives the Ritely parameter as 184.9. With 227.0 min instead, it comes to 219.0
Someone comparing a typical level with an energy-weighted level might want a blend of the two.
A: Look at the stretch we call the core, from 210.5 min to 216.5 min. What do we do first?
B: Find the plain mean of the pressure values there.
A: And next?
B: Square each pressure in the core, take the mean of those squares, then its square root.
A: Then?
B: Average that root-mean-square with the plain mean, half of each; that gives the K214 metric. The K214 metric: 50.7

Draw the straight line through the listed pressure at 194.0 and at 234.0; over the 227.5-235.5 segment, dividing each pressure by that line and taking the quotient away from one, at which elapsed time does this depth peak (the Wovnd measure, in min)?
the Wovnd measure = 233.0 min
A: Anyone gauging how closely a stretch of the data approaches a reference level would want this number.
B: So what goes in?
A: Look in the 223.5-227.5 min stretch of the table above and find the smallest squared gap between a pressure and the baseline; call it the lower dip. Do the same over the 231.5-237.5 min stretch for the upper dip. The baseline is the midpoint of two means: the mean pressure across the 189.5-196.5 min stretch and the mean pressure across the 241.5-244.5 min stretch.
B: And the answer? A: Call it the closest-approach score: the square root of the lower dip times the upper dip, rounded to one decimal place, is 2.3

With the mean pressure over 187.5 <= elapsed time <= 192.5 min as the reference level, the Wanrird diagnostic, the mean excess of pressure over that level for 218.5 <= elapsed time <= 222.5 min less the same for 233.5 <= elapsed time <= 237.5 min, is 10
